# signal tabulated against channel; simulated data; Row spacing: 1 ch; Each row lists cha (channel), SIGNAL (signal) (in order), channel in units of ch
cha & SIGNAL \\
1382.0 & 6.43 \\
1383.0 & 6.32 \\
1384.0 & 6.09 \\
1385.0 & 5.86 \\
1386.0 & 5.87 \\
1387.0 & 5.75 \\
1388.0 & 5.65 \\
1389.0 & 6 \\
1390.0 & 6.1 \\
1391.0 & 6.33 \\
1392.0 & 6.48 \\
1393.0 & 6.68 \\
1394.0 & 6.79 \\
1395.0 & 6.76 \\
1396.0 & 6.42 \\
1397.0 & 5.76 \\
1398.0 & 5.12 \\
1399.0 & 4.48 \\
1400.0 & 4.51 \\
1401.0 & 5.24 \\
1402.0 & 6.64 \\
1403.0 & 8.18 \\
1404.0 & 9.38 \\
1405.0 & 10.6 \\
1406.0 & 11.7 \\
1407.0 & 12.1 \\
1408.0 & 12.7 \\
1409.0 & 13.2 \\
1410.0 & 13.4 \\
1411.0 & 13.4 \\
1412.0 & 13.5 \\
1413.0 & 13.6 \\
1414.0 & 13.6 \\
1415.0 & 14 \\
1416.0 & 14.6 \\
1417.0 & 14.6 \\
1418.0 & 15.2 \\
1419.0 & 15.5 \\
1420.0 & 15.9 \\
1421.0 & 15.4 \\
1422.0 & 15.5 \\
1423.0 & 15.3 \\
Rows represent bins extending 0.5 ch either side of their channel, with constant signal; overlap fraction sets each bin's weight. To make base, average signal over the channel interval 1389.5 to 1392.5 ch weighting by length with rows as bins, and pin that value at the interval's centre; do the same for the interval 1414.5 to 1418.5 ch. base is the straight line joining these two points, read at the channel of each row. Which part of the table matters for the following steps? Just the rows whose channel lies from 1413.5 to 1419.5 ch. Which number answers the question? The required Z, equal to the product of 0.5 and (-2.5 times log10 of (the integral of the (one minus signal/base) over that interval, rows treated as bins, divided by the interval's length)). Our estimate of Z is 3.6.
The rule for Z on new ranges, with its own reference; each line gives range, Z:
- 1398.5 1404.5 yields 0.6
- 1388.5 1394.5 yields 2.7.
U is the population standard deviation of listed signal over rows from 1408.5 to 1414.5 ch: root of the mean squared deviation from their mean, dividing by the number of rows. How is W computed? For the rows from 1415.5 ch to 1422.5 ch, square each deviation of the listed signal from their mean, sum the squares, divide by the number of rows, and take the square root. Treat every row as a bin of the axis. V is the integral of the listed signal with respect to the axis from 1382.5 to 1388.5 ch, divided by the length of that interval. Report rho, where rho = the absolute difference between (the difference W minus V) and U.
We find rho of 5.6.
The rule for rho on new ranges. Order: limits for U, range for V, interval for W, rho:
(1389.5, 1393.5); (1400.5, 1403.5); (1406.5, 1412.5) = 6.4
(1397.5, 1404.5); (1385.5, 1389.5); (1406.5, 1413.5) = 7.1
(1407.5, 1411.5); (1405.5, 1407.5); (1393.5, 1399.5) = 11.3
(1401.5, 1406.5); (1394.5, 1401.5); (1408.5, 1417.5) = 6.8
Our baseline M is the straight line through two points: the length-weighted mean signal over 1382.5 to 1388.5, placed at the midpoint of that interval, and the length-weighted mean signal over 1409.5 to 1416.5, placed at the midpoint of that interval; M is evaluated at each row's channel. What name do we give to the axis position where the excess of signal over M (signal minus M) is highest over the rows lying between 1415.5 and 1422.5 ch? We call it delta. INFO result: 1420.0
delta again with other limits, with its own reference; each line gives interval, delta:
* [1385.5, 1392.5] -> 1386.0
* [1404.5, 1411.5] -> 1409.0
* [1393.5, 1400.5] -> 1394.0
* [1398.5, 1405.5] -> 1405.0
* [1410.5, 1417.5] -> 1411.0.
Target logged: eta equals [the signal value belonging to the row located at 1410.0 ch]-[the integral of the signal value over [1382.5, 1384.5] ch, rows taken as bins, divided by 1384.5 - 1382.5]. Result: 7.2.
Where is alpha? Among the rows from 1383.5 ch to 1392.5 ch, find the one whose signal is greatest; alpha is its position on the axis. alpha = 1392.0 ch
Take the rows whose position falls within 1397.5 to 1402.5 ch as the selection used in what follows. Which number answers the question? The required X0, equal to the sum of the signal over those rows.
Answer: 26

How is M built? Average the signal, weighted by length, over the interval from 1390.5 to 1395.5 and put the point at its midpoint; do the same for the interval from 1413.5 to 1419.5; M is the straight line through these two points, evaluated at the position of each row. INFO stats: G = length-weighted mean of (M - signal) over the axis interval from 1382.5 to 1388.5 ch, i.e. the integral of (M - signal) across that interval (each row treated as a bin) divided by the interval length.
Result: -1.9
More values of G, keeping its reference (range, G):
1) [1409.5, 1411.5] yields -0.9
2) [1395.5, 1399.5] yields 2.7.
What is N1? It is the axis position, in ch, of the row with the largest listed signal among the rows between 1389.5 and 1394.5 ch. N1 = 1394.0 ch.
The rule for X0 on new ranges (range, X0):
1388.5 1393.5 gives 32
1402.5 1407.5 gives 52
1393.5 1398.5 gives 31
